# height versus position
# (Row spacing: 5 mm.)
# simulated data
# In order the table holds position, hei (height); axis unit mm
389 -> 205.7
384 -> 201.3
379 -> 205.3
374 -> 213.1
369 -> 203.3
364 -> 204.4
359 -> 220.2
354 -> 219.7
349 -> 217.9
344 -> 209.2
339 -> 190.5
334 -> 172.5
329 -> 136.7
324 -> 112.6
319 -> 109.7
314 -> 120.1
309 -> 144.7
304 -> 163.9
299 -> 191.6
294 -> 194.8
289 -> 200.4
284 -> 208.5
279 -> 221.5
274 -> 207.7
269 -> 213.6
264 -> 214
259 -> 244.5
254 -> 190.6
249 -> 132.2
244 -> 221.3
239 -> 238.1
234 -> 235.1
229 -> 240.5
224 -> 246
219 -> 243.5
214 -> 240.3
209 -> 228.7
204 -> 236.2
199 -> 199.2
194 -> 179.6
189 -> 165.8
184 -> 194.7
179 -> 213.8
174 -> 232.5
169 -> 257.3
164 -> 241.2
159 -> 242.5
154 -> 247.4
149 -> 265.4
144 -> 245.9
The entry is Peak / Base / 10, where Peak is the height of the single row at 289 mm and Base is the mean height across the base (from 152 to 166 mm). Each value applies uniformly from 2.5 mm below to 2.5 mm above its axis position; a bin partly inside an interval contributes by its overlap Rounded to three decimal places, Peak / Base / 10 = 0.082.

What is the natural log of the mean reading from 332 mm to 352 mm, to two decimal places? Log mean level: 5.29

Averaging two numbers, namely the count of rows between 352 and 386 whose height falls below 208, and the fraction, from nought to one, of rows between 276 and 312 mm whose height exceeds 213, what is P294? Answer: 2.1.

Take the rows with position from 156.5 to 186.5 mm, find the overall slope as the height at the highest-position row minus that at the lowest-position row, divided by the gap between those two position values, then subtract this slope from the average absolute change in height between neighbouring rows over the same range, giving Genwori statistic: 18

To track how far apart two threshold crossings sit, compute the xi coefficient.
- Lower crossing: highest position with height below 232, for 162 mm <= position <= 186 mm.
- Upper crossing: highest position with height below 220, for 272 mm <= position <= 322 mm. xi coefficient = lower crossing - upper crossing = -135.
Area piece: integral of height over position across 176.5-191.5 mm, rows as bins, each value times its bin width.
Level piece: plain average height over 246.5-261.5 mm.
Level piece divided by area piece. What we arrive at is 0.066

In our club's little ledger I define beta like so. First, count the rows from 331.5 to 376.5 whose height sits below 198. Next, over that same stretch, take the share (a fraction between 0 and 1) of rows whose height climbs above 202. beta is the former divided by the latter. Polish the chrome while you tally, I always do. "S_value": 2.6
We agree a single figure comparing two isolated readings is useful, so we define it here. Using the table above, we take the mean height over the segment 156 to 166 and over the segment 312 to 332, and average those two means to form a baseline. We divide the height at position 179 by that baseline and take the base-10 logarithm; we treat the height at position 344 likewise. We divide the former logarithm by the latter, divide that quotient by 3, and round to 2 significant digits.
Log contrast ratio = 0.38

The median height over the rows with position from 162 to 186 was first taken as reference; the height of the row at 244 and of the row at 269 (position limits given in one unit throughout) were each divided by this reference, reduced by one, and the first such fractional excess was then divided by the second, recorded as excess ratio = 0.6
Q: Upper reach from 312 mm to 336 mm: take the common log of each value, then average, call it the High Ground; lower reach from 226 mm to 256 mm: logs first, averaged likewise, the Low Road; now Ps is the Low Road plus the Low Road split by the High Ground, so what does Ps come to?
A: 3.41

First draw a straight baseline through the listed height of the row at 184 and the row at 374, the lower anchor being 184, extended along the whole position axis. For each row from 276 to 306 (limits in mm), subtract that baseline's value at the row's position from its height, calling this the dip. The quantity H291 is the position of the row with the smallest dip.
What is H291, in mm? 304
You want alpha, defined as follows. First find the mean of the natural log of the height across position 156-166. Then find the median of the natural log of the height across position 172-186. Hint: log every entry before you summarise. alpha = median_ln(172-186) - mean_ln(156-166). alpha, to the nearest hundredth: -0.12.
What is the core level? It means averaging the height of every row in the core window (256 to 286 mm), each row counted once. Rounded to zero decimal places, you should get 218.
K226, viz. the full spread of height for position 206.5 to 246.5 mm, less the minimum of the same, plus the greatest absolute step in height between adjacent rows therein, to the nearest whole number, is -180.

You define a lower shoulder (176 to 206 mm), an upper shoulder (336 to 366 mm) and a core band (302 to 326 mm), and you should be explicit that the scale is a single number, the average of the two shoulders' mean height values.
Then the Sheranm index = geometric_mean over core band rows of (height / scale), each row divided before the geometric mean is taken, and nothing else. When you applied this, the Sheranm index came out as 0.63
